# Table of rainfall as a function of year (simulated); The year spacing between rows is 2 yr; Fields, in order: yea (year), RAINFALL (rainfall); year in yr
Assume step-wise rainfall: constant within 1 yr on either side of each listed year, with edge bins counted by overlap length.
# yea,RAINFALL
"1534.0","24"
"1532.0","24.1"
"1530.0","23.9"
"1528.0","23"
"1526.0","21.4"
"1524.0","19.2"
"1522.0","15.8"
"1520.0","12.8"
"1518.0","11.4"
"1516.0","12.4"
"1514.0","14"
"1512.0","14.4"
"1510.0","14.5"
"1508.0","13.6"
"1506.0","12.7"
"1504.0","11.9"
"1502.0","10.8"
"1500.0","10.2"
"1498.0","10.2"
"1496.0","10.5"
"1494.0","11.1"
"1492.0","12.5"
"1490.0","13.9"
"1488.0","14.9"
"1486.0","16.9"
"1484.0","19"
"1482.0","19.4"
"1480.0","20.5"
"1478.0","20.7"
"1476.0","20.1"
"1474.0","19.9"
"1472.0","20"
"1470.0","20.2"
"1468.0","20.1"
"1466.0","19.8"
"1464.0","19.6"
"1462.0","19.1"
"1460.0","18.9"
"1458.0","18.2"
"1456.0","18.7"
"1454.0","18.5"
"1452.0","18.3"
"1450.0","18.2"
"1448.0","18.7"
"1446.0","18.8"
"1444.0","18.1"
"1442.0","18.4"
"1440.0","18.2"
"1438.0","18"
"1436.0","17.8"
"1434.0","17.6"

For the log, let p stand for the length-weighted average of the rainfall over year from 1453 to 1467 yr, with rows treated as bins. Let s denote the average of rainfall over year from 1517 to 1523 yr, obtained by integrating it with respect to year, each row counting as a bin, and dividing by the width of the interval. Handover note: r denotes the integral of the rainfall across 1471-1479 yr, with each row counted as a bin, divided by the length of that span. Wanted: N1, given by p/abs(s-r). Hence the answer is 2.8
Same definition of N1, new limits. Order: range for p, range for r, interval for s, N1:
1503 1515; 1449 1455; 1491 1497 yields 1.9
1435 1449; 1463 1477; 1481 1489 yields 7.6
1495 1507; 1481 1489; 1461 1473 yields 4.9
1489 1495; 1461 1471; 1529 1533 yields 2.9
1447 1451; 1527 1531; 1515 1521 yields 1.6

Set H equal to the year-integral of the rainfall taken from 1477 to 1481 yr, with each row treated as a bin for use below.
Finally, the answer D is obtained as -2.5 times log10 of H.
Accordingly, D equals -4.79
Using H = 82.4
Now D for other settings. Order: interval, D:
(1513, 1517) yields -4.31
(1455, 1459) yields -4.67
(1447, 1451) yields -4.67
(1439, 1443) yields -4.66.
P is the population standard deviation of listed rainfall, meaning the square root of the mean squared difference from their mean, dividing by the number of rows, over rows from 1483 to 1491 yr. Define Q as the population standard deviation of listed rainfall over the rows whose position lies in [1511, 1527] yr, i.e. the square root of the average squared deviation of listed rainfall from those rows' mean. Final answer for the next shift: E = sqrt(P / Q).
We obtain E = 0.8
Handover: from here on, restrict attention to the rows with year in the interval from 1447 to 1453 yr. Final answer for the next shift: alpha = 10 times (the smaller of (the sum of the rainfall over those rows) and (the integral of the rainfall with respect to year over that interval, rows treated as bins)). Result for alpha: 552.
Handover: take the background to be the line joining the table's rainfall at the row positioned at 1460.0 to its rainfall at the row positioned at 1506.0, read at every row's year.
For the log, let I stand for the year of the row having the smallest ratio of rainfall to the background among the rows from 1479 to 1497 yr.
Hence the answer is 1496.0 yr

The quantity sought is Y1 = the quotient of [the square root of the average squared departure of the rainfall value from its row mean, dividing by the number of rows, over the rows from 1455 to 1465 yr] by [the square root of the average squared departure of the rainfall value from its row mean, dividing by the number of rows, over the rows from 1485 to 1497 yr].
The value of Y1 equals 0.2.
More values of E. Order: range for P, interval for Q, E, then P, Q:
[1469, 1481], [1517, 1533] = 0.2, 0.3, 4.7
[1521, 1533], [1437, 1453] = 3.3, 2.9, 0.3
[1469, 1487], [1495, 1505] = 1.3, 1.1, 0.6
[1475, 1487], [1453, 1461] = 2.2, 1.3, 0.3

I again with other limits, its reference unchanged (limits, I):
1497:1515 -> 1498.0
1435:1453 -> 1436.0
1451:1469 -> 1452.0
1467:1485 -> 1468.0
